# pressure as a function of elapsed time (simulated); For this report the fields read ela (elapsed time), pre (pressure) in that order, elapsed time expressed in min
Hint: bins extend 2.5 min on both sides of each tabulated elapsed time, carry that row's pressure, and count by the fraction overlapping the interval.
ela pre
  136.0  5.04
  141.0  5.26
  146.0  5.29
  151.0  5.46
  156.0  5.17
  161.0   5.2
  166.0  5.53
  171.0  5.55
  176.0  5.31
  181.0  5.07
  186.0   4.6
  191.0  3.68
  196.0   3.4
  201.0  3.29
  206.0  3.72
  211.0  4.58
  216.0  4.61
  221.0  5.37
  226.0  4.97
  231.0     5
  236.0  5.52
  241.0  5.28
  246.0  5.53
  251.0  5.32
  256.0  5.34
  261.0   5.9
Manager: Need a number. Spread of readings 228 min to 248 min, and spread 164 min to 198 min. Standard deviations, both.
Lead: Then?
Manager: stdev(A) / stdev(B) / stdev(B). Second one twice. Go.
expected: 0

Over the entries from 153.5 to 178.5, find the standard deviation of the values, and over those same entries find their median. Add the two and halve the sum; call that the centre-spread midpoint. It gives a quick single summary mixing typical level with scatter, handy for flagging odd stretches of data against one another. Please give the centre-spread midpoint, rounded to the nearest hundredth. 2.74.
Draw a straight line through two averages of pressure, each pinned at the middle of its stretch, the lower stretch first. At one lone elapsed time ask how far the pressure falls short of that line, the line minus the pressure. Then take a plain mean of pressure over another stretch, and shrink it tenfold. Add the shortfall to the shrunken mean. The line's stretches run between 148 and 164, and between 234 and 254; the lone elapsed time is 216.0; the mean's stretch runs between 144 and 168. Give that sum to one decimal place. 1.3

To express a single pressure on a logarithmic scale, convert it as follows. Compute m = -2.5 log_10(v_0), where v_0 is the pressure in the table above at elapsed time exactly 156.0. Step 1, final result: -1.784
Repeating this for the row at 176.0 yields -1.813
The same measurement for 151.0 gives -1.843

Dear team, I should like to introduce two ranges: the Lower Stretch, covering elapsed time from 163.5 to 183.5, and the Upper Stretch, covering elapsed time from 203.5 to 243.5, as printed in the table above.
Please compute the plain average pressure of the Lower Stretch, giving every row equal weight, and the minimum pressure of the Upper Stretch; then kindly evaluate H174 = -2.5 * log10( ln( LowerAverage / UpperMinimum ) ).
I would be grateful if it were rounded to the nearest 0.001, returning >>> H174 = 1.091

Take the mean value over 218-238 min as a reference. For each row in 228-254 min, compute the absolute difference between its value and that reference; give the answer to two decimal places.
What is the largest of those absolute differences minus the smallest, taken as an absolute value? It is 0.25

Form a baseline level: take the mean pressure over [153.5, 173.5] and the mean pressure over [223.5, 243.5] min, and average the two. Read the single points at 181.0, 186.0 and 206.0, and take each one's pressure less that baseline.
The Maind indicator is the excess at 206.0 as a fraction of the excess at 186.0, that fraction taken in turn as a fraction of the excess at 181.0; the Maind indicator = -11.1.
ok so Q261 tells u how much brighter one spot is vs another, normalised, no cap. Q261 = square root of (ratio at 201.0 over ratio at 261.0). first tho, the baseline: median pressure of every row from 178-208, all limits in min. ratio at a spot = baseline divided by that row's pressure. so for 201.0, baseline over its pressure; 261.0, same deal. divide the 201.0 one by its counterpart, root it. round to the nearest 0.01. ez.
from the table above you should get 1.34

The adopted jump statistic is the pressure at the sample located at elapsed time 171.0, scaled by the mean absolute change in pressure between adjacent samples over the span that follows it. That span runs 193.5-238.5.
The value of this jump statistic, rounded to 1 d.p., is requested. 14.1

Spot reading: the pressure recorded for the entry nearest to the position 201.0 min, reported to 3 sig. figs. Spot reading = 3.29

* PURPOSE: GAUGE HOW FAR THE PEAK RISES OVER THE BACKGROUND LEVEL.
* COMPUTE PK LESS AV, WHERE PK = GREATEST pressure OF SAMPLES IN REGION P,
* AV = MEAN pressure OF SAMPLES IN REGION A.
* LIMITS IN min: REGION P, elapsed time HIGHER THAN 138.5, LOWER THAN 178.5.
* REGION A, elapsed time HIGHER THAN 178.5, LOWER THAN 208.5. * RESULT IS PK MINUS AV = 1.6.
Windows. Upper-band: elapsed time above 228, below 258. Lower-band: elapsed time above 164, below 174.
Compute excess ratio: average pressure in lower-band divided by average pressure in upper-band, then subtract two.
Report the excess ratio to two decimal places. -0.96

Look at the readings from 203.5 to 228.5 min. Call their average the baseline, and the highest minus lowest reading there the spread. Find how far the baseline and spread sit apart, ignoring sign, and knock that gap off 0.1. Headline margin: -2.9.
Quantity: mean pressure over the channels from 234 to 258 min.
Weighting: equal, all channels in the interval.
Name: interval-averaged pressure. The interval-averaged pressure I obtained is 5.40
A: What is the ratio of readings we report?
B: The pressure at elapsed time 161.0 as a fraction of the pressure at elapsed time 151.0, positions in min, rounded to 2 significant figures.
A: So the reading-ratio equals 0.95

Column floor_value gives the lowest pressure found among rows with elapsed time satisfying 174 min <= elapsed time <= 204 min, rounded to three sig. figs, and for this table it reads 3.29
